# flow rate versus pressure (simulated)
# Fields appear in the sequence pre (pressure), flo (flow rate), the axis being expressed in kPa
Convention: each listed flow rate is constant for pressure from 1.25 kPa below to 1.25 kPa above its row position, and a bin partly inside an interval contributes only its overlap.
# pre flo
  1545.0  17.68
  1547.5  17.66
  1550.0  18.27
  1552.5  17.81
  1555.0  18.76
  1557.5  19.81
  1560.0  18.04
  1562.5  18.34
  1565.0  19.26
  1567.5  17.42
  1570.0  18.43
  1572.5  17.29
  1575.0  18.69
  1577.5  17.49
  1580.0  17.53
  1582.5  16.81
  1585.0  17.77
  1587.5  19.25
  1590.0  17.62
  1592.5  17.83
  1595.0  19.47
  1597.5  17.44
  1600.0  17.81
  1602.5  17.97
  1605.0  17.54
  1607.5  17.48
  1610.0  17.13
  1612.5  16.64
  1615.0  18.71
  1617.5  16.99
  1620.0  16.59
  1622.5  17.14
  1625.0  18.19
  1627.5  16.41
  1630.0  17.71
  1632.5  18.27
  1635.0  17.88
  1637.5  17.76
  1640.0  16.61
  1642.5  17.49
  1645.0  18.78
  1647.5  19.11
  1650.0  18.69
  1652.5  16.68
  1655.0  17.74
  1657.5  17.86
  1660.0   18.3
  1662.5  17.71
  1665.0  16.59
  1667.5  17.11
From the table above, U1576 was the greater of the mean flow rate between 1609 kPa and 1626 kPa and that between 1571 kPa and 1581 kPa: 17.8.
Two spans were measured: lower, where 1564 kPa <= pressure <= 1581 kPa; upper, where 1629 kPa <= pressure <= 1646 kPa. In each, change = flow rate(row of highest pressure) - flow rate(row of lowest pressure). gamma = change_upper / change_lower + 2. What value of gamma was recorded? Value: 1.4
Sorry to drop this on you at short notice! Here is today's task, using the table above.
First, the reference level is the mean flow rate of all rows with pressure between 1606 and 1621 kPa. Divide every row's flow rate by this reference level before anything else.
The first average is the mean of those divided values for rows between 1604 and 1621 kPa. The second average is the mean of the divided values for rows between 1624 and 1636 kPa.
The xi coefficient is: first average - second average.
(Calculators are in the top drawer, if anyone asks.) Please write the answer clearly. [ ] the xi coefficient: -0.02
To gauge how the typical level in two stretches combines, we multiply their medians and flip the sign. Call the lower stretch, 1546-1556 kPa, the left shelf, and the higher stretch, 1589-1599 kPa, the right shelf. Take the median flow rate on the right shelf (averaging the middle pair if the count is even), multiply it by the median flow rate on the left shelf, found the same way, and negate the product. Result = -320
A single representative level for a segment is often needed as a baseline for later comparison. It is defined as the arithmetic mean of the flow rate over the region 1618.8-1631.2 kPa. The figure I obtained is 17.2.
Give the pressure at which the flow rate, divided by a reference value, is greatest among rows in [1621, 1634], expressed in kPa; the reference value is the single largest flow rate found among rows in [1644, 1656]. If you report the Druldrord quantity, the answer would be 1632.5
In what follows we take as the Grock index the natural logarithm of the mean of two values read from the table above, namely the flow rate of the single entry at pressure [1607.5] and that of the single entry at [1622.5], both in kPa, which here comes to 2.85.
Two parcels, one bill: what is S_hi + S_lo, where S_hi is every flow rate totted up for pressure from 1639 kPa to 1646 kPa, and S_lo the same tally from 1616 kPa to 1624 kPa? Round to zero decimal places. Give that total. 104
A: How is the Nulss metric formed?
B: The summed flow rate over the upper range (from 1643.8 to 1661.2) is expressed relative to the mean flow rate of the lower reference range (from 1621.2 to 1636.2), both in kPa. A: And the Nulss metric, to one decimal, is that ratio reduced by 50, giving -42.8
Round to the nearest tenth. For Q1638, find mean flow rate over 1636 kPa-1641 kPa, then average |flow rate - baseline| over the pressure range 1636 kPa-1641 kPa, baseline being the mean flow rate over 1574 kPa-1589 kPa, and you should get 0.7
